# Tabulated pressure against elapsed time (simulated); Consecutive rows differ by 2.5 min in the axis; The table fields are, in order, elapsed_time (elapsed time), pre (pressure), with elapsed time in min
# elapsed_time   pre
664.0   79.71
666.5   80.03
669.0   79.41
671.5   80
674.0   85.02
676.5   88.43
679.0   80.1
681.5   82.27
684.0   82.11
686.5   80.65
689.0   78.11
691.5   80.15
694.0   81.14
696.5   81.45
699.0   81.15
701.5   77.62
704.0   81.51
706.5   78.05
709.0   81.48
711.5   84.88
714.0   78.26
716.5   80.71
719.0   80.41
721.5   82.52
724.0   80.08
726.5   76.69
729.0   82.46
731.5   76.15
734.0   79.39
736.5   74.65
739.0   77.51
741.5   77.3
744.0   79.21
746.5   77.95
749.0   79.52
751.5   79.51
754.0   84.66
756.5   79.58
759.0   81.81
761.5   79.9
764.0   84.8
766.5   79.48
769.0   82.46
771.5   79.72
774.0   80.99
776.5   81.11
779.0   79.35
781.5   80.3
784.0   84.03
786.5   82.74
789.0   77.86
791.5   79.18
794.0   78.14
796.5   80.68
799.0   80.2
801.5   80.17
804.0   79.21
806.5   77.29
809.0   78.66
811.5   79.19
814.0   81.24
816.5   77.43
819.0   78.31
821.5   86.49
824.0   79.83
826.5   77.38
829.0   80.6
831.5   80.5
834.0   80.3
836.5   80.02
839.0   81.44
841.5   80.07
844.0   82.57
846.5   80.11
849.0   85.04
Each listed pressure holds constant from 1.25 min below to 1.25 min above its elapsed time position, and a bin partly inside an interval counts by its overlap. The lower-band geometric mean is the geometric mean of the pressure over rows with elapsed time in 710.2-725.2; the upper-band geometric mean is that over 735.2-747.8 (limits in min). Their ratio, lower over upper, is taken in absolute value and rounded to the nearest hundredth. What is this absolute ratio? 1.05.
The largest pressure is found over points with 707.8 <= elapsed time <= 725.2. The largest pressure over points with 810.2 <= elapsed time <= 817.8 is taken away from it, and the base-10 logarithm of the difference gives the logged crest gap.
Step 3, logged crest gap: 0.56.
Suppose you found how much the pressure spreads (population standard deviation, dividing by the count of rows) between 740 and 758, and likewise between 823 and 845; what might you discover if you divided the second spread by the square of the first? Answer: 0.27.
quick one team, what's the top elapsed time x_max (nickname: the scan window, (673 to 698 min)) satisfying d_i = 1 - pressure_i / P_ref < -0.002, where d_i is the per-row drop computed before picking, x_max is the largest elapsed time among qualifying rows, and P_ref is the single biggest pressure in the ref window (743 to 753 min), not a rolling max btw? 696.5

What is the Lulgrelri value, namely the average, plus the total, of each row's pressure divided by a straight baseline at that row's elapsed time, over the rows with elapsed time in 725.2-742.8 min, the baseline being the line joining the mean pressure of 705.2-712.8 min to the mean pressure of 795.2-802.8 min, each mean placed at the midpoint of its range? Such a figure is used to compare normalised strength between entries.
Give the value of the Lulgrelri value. 7.66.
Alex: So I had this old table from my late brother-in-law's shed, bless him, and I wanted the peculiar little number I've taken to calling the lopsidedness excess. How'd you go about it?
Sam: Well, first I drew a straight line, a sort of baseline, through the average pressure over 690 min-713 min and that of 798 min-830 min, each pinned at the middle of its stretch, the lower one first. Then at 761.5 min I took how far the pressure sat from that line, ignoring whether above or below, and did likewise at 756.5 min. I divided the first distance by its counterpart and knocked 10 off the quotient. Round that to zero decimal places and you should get -10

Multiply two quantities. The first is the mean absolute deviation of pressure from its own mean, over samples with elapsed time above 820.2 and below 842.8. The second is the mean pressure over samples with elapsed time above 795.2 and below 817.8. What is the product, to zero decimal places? 114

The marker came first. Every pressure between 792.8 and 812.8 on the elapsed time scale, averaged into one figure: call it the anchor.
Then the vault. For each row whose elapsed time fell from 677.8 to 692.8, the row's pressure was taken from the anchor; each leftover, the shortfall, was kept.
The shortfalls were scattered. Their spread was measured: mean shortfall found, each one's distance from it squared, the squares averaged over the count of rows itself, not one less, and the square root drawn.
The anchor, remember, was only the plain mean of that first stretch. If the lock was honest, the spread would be 1.4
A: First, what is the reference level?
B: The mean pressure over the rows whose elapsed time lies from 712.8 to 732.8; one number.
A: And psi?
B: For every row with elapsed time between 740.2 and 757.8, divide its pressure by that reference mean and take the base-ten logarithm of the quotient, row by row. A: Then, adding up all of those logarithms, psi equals 0.00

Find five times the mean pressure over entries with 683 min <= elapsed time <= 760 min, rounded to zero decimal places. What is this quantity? 399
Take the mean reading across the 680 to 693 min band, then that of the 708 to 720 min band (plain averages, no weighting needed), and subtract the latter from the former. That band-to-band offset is -0.5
